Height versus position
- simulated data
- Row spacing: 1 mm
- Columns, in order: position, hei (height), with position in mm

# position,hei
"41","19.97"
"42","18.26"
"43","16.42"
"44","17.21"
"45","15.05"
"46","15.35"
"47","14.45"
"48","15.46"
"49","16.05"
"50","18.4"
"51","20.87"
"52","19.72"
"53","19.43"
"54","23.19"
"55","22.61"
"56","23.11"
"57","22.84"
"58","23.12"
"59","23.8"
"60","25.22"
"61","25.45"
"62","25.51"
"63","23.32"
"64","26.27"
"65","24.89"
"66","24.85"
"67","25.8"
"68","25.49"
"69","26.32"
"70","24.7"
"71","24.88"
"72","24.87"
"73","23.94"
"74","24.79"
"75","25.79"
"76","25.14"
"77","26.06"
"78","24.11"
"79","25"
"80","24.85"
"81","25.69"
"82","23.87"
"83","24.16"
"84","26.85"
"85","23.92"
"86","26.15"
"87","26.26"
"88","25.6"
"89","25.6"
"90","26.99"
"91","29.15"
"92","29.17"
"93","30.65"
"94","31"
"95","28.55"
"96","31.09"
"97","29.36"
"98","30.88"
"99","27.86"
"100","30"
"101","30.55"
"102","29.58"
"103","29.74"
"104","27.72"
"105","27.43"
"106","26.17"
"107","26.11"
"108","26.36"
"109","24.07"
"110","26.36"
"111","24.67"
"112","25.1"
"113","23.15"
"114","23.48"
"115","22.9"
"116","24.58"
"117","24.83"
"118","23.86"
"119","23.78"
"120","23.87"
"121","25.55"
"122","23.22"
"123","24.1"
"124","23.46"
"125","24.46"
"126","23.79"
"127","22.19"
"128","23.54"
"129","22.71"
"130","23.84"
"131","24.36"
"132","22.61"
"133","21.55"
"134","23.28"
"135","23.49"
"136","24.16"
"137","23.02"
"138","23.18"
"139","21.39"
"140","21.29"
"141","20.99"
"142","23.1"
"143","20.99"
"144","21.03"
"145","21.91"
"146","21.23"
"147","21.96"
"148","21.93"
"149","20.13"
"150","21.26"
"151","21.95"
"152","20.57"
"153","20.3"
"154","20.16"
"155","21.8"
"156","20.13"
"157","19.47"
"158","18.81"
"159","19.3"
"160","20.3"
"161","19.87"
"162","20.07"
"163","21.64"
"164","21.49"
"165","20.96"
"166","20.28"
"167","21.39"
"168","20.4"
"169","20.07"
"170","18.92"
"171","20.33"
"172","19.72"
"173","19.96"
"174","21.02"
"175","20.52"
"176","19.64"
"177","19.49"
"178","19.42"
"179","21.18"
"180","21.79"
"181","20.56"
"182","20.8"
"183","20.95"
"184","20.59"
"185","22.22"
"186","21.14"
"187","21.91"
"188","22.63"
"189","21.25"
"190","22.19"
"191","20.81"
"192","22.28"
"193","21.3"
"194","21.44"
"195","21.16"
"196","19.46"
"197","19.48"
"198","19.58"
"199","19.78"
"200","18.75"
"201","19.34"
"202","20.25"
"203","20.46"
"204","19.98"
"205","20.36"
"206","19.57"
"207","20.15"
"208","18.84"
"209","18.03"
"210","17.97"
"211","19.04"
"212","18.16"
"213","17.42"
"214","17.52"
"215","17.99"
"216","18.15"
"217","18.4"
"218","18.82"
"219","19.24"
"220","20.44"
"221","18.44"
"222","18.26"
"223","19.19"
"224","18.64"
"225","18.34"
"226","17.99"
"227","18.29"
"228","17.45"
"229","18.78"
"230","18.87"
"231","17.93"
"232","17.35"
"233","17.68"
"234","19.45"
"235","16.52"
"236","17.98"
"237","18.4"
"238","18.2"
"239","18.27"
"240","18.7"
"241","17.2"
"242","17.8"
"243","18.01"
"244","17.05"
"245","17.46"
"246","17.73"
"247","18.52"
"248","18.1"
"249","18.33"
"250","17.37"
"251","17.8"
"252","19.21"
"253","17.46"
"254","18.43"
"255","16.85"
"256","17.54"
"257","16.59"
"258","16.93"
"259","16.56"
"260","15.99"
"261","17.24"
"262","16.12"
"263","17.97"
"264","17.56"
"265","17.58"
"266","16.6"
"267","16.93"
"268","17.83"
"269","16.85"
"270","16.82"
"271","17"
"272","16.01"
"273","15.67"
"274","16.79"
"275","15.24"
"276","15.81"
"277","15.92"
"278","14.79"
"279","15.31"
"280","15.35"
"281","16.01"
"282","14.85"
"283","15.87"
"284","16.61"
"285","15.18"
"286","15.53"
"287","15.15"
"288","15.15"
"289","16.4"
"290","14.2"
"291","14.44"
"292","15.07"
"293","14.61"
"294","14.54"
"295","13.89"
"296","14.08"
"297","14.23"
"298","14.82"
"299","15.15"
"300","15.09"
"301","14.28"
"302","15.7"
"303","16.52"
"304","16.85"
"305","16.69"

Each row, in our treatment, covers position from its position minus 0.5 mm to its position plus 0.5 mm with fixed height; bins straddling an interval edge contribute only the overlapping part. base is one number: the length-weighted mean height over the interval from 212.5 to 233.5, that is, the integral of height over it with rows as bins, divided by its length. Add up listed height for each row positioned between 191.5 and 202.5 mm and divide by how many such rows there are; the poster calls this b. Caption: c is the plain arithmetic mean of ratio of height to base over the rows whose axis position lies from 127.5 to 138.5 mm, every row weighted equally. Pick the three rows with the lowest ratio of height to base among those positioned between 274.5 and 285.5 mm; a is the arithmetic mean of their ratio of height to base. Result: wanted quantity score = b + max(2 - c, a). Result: 21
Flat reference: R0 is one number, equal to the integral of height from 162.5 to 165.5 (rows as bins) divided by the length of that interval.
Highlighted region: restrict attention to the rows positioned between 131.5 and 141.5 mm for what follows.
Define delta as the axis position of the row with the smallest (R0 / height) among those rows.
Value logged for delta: 136 mm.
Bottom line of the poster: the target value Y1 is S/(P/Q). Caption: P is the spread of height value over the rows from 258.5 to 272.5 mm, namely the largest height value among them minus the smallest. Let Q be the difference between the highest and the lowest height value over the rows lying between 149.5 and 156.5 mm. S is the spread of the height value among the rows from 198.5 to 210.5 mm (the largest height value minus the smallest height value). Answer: 2.3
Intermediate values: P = 2.0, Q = 1.8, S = 2.5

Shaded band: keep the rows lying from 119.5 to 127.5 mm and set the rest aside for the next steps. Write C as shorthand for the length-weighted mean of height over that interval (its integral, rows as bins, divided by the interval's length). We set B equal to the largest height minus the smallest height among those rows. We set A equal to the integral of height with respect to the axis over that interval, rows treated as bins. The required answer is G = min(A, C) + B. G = 27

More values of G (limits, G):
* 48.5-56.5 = 28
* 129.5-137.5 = 26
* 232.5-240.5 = 21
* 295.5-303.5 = 17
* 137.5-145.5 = 24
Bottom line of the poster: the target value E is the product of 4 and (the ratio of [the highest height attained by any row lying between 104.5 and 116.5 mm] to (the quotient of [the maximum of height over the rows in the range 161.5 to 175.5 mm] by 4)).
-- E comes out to 20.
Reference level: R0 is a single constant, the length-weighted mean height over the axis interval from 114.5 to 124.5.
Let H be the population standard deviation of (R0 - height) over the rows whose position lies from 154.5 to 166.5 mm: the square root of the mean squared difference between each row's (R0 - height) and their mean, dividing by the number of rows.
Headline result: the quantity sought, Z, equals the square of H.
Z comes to 0.8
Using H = 0.92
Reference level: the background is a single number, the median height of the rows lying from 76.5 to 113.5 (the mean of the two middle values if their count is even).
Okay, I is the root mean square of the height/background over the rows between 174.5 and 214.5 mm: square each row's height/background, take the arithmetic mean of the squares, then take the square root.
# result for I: 0.77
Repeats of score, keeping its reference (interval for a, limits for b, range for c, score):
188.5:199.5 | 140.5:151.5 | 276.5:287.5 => 23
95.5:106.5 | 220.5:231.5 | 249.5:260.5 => 20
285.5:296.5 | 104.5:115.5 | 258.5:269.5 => 26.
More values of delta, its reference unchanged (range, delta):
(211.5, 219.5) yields 219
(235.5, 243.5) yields 240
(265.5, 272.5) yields 268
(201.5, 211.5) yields 203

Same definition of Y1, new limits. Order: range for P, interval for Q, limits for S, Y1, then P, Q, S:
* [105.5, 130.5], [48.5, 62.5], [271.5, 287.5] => 4.5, 4.2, 9.5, 2.0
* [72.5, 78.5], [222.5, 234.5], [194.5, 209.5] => 3.1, 2.1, 2.1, 3.1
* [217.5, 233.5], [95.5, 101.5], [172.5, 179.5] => 1.8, 3.1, 3.2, 1.8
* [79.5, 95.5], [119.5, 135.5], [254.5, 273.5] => 1.3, 7.1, 4.0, 2.3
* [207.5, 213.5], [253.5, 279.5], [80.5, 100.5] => 16.2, 1.6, 3.6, 7.2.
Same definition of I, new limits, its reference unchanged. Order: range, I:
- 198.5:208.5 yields 0.75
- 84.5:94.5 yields 1.04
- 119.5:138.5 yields 0.89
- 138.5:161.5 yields 0.79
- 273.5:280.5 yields 0.59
